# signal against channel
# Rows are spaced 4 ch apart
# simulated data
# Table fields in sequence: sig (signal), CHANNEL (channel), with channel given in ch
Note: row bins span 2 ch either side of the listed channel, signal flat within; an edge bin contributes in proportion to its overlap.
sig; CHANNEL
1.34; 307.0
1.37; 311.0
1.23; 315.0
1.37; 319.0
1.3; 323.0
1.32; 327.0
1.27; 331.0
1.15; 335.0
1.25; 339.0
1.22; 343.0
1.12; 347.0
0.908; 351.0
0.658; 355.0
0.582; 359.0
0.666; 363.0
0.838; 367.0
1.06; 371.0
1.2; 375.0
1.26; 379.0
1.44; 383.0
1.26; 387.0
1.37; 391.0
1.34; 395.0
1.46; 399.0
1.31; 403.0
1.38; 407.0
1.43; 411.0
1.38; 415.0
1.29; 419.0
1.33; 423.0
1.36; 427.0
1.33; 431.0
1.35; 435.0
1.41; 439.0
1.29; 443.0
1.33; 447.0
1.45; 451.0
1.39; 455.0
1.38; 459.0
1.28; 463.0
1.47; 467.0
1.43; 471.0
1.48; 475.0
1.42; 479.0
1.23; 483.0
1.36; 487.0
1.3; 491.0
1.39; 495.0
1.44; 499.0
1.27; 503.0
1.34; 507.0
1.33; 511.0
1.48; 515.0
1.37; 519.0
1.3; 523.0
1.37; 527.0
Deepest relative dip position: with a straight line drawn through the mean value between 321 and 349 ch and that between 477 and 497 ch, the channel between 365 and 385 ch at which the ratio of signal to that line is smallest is 367.0 ch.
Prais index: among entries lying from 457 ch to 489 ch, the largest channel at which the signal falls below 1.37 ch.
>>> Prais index 487.0 ch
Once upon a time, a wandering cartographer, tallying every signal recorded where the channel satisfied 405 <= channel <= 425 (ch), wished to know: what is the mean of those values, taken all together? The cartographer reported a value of 1.36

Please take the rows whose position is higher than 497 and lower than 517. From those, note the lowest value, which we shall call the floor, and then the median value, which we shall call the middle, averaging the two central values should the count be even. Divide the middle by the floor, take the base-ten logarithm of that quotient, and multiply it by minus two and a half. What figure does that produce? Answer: -0.058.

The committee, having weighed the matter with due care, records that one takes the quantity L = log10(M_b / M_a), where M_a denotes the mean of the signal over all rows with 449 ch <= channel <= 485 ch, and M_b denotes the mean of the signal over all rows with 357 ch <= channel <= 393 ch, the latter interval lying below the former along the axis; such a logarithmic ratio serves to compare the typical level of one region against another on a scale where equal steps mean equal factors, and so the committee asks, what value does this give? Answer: -0.11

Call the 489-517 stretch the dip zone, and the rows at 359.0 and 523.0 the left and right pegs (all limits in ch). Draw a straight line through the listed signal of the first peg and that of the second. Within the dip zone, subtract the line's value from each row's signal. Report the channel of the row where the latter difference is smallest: 503.0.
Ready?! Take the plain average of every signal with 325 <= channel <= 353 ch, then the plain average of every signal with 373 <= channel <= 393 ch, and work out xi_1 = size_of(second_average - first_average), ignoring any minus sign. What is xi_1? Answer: 0.13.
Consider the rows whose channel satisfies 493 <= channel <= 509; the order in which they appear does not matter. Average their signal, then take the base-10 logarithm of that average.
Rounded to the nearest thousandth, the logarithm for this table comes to 0.134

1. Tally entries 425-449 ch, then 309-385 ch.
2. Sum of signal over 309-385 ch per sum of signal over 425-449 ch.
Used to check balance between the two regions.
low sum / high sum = 2.6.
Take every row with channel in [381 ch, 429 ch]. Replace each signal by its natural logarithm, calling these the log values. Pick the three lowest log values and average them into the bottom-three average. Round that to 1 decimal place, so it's 0.3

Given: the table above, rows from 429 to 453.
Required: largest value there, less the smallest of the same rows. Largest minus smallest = 0.160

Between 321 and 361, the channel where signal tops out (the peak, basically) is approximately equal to 327.0 ch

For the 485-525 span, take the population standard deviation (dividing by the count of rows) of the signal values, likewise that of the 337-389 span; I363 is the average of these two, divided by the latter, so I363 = 0.62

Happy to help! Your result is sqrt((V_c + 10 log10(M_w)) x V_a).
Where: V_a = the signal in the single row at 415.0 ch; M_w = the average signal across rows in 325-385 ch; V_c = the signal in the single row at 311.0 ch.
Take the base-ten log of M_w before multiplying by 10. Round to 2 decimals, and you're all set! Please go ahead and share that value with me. 1.50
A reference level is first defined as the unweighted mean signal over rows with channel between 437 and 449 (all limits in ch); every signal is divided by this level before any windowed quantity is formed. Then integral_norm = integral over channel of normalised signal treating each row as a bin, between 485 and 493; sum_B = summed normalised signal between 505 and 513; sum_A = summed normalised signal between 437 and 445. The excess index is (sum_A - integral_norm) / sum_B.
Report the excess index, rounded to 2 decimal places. -2.97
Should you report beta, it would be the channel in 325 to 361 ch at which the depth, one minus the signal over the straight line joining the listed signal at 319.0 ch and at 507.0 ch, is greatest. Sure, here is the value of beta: 359.0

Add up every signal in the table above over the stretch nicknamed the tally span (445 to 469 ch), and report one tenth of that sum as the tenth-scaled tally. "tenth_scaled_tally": 0.830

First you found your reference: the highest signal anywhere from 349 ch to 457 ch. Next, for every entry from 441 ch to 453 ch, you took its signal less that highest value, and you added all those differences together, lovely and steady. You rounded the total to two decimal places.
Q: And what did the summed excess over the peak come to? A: -0.31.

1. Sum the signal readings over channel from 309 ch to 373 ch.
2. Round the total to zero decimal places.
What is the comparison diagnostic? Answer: 17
